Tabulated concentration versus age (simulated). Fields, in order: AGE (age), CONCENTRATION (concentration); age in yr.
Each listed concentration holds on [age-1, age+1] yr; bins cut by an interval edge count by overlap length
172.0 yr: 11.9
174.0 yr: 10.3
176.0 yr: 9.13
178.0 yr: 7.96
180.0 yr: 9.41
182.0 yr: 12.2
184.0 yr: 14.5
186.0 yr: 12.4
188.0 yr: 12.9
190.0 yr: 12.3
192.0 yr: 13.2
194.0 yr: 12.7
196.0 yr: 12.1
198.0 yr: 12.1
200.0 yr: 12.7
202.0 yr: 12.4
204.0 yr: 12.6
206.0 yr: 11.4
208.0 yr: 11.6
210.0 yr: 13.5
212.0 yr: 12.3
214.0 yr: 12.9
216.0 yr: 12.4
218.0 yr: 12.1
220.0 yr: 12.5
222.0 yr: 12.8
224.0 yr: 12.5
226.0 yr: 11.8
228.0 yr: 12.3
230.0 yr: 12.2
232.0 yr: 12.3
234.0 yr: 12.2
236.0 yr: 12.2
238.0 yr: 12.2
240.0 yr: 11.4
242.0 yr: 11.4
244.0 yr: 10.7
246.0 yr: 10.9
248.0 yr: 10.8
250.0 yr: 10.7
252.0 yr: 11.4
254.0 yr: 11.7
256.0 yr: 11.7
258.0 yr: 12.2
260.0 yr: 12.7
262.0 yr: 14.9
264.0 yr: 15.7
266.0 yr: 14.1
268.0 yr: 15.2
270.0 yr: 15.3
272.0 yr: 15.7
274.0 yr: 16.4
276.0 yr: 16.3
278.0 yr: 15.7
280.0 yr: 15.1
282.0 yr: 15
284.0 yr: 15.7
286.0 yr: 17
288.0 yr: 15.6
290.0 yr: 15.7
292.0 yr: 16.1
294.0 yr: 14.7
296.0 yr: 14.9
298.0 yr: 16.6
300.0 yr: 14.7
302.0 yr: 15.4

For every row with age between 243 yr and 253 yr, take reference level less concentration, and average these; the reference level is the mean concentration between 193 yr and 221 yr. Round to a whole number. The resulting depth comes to 1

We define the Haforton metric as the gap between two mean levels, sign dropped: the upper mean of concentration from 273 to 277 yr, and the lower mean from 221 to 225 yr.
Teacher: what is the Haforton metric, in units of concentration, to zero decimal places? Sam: 4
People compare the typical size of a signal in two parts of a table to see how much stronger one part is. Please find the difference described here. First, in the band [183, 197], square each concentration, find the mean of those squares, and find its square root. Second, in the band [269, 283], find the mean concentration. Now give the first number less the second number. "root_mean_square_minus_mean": -2.7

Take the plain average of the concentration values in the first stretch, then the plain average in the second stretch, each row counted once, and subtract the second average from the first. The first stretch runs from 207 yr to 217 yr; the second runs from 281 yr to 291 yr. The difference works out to -3.3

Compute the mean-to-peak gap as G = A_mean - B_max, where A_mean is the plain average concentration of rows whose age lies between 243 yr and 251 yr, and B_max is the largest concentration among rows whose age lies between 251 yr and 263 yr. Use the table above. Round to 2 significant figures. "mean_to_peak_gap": -4.1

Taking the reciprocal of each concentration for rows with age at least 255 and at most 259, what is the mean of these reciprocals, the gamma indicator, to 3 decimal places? 0.084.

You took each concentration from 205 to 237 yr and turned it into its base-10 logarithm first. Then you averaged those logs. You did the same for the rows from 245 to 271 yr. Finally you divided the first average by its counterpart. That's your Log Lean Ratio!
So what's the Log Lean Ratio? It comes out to 0.99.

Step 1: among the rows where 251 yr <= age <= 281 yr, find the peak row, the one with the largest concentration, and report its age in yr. 274.0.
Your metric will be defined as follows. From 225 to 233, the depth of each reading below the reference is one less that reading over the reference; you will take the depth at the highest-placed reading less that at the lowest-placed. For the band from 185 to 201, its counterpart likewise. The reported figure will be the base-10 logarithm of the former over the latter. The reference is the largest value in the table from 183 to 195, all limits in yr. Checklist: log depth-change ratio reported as 0.22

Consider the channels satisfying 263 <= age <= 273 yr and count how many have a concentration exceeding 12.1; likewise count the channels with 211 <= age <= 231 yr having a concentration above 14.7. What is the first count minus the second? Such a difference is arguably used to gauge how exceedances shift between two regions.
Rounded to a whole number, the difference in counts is 5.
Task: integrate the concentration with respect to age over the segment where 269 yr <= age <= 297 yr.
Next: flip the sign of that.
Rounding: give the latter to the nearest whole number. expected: -438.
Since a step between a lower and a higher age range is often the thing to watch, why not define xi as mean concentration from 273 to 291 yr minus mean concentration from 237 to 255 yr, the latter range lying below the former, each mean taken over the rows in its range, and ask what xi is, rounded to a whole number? 5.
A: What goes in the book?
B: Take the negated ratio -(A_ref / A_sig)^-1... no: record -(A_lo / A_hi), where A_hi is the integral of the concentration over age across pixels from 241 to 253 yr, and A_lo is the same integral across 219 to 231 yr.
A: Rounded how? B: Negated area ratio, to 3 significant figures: -1.12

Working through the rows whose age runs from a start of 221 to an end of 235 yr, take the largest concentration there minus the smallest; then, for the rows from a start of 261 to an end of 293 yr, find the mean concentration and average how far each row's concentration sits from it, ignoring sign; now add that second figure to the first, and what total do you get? 1.50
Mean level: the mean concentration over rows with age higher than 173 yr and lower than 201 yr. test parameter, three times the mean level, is 35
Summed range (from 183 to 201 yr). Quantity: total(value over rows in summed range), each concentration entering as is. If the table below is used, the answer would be 115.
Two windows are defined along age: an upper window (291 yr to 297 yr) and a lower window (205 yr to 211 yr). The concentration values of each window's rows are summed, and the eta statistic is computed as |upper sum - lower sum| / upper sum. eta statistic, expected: 0.201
